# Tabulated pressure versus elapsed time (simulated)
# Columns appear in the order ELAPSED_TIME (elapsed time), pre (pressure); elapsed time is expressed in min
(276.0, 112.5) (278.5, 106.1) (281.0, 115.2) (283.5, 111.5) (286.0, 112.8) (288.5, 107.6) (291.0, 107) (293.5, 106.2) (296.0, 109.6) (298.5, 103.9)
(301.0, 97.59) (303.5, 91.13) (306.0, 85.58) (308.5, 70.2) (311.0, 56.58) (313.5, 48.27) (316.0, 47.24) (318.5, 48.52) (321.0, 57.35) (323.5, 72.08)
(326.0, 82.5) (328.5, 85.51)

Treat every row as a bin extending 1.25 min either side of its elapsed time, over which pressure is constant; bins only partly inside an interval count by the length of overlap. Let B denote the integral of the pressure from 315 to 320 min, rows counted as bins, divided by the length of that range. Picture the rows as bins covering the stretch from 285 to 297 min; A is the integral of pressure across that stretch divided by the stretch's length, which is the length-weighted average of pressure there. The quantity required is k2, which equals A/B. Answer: 2.2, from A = 109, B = 48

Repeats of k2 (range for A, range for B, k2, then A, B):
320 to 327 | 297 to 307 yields 0.7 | 71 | 95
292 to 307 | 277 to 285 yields 0.9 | 99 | 111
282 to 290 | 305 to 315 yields 1.7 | 111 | 64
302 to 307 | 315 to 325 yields 1.6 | 89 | 57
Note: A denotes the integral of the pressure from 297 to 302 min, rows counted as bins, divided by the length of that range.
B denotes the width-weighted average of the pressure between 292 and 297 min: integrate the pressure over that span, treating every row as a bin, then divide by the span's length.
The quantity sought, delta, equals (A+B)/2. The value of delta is 105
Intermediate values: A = 101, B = 108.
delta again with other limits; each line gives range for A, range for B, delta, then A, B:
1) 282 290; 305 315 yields 87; 111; 64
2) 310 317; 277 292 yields 80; 51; 110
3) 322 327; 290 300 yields 91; 76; 106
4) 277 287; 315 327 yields 86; 111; 61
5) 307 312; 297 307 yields 80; 65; 95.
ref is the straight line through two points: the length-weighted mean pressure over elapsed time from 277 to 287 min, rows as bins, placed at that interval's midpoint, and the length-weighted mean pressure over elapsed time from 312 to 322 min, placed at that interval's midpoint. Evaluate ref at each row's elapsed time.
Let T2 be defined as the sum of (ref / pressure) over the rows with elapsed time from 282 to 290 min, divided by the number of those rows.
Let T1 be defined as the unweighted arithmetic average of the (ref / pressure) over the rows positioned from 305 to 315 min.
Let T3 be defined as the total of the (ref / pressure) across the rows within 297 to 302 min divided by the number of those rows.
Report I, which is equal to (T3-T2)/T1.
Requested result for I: -0.15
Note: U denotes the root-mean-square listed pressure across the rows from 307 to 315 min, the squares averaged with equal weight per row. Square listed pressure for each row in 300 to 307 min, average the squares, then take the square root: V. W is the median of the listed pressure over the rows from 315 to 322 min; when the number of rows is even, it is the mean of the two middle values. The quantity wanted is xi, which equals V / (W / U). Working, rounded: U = 59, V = 92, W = 49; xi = 111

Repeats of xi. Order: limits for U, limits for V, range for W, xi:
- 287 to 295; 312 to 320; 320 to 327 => 71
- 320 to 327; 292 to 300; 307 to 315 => 134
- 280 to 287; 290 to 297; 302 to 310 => 142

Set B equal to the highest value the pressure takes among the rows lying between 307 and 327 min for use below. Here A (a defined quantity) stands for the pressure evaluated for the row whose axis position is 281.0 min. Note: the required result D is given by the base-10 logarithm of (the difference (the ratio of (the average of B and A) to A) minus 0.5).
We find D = -0.45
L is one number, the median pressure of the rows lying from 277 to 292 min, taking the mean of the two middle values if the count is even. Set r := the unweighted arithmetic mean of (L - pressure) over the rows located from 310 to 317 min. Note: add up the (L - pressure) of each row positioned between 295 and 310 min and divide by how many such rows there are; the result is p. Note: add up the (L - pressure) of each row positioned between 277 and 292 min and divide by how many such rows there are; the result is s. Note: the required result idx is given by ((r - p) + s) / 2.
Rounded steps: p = 17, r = 59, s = 0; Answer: 21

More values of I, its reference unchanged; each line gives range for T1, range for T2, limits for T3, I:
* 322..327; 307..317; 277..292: -0.21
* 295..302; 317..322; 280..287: 0.11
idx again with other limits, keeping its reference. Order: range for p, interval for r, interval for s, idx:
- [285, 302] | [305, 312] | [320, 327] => 37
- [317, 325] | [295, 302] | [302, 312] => -5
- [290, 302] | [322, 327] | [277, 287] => 13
